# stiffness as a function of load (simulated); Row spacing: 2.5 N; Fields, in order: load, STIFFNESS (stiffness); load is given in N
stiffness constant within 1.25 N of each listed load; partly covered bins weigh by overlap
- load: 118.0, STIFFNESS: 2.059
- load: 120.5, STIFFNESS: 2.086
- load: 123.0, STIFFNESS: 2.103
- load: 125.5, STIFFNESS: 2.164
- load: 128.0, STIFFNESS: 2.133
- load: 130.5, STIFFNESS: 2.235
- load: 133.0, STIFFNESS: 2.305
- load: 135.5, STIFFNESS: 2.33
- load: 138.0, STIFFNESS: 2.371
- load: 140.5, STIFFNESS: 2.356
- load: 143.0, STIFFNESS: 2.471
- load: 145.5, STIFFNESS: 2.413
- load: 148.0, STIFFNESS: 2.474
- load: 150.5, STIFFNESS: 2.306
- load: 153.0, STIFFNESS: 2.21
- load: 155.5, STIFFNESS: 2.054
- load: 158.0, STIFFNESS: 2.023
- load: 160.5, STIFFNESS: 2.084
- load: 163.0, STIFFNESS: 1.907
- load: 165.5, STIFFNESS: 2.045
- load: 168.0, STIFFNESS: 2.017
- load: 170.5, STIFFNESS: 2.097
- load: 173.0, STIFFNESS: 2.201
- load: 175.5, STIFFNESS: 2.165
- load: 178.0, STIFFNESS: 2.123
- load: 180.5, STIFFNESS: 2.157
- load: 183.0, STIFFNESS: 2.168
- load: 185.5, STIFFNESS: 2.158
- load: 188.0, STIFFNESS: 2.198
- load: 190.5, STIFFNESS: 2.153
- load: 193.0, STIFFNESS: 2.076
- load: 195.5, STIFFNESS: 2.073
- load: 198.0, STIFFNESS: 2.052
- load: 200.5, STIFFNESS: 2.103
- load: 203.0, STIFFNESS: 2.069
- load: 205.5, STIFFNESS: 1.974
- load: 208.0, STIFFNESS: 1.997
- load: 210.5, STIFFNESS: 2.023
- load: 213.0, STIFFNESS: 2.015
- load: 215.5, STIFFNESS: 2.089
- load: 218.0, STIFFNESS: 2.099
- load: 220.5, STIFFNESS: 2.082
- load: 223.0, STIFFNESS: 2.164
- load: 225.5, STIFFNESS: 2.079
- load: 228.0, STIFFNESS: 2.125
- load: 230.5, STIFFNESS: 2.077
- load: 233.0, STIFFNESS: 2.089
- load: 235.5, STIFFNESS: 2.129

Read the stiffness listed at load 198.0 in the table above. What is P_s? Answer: 2.052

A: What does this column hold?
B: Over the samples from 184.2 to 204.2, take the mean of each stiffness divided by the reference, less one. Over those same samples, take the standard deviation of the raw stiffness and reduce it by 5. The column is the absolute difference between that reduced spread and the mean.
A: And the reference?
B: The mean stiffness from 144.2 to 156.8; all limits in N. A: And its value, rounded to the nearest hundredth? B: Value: 4.87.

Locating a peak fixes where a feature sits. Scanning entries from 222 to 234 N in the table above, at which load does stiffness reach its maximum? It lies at 223.0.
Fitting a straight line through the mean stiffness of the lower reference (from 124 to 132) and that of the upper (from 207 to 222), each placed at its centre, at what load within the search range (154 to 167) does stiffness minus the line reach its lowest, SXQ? 163.0 N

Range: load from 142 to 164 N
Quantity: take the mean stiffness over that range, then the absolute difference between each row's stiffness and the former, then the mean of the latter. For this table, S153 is 0.18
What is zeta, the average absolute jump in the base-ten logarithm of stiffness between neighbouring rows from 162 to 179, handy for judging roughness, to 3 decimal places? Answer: 0.015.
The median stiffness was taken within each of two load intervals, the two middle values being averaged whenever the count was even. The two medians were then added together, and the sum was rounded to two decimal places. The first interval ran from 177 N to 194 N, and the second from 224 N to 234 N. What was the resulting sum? 4.24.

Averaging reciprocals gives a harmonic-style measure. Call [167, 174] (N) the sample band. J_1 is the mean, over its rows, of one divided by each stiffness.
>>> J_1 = 0.476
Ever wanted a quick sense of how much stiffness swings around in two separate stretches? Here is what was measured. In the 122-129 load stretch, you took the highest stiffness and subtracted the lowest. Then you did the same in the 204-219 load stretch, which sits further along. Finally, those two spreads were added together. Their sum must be 0.19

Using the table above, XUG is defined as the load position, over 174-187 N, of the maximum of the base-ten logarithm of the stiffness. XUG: 183.0 N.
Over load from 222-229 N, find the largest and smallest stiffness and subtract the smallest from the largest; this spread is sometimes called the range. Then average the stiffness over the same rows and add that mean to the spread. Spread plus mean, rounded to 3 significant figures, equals 2.21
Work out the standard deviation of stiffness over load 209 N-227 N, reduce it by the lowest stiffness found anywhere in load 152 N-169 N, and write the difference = -1.86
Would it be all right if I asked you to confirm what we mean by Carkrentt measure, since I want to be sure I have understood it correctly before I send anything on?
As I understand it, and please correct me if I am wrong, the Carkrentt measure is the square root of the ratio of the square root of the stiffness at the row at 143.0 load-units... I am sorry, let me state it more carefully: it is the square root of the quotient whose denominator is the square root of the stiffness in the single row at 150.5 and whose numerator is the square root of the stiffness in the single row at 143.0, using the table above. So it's 1.02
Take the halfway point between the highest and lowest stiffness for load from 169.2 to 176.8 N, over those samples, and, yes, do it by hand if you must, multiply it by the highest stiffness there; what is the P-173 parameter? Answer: 4.73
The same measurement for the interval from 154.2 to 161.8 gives 4.28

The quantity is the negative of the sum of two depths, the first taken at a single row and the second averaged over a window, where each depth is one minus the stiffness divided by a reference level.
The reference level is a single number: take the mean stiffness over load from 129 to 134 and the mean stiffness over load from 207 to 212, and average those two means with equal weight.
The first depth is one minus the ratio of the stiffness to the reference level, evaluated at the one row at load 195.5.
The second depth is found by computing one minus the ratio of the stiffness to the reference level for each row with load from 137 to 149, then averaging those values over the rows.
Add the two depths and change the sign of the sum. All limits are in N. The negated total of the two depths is 0.10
